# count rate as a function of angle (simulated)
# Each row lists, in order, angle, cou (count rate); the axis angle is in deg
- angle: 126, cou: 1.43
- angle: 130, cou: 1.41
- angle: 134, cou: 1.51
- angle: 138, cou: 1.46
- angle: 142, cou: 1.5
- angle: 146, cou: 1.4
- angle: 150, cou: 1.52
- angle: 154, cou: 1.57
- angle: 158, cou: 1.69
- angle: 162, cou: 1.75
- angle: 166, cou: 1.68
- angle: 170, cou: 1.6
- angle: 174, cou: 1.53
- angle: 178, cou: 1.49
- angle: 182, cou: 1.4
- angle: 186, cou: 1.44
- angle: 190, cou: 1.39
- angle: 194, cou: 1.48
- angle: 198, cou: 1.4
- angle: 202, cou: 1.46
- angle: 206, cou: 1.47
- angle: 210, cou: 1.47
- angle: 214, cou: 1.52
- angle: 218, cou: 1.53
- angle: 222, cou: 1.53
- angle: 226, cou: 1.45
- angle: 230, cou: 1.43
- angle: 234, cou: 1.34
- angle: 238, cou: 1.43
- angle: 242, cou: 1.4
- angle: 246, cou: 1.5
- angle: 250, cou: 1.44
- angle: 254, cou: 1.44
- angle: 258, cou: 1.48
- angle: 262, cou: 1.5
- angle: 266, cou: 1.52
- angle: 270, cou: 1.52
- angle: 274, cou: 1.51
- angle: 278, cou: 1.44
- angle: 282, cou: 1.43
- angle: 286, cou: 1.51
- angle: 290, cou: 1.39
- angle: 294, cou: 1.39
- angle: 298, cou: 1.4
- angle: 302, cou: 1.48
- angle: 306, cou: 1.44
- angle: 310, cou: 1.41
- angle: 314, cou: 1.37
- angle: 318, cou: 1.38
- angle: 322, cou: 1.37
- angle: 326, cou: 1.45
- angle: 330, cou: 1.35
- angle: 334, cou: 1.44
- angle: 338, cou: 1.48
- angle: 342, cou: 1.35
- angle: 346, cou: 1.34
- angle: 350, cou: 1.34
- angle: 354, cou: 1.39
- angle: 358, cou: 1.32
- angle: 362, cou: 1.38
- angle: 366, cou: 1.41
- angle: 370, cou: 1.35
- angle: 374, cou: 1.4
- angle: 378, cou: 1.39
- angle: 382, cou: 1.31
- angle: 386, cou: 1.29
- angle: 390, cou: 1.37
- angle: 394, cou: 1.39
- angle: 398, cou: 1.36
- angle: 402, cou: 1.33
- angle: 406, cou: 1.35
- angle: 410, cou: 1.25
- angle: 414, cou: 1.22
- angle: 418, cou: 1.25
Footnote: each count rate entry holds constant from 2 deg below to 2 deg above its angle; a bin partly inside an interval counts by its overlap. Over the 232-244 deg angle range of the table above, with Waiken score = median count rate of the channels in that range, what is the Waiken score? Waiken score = 1.40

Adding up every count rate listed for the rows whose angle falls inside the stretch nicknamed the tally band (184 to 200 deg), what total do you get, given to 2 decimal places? 5.71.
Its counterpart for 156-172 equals 6.72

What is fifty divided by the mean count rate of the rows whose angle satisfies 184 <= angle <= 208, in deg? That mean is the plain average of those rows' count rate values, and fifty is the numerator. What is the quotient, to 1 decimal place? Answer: 34.7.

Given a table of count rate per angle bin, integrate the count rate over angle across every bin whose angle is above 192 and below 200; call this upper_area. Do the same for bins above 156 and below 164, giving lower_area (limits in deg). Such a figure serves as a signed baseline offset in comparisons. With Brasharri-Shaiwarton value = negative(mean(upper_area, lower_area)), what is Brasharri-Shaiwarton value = -12.6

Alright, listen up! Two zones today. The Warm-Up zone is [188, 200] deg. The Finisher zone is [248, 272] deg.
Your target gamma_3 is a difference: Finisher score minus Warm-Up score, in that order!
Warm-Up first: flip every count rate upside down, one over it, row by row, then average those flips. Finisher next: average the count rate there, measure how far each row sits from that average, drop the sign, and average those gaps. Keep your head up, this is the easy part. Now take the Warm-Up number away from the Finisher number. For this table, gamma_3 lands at -0.673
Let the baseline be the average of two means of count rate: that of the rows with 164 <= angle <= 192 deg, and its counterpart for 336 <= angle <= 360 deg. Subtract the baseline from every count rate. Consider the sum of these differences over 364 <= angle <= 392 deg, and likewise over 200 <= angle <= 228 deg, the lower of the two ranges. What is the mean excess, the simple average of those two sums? -0.1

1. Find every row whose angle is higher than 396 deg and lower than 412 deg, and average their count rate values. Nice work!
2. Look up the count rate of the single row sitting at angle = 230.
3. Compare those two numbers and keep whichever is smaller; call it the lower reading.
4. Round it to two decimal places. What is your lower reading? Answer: 1.32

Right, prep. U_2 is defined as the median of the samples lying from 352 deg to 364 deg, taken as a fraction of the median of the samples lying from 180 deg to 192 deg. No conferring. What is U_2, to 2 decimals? 0.99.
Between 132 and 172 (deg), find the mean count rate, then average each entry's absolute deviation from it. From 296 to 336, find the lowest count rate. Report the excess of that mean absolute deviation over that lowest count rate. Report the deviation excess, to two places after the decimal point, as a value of -1.26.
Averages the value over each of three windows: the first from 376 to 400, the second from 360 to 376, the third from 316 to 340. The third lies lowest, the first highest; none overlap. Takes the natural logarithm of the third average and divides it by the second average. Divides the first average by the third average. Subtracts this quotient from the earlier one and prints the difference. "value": -0.71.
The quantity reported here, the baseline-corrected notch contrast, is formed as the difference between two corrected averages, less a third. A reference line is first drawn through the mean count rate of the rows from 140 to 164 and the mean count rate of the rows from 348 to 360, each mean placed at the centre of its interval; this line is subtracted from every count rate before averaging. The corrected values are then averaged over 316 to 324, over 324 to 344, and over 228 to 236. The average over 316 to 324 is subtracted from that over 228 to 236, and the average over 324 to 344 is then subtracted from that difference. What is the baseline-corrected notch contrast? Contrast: -0.129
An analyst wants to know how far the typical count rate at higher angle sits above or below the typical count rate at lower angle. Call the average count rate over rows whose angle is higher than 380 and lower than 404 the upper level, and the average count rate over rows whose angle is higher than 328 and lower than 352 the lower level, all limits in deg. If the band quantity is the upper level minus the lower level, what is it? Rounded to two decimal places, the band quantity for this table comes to -0.04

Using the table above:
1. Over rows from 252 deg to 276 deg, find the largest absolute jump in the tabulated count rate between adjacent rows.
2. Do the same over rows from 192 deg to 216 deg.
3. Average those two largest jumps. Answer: 0.060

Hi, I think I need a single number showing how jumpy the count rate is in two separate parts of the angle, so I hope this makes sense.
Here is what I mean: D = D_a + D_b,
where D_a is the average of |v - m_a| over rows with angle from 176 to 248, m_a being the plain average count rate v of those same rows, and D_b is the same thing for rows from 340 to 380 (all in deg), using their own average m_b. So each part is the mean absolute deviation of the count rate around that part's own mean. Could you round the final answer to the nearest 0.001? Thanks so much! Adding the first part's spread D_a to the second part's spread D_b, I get 0.070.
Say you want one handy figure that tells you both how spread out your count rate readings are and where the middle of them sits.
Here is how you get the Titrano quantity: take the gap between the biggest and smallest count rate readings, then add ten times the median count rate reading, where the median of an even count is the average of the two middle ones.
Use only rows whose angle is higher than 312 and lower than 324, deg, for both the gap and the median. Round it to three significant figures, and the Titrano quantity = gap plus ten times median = 13.7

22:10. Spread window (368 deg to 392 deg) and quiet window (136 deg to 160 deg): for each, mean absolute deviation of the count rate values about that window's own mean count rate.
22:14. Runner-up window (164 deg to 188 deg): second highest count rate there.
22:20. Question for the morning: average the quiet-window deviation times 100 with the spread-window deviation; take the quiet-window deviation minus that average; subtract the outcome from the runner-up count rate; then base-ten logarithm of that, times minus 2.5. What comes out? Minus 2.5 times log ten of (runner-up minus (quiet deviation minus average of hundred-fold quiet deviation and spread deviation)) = -1.8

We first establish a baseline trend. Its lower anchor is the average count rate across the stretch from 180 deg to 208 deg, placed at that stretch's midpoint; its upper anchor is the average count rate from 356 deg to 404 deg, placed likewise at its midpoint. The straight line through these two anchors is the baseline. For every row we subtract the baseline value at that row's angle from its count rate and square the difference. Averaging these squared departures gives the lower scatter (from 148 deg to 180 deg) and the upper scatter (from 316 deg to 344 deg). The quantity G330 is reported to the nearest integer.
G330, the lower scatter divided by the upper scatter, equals 11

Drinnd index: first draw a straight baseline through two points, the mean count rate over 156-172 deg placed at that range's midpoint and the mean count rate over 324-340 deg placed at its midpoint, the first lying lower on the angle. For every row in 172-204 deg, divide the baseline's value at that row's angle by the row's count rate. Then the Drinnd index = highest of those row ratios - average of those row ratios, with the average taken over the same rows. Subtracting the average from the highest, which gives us 0.045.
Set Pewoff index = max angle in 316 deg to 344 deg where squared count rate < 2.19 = 342 deg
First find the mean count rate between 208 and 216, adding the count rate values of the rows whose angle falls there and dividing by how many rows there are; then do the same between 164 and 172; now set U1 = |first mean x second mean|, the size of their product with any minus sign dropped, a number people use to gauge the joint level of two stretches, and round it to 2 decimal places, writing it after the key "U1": 2.45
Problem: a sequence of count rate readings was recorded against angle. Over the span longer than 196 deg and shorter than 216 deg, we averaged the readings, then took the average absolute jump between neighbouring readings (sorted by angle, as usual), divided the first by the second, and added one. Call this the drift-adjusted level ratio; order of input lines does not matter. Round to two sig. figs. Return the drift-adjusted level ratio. 50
